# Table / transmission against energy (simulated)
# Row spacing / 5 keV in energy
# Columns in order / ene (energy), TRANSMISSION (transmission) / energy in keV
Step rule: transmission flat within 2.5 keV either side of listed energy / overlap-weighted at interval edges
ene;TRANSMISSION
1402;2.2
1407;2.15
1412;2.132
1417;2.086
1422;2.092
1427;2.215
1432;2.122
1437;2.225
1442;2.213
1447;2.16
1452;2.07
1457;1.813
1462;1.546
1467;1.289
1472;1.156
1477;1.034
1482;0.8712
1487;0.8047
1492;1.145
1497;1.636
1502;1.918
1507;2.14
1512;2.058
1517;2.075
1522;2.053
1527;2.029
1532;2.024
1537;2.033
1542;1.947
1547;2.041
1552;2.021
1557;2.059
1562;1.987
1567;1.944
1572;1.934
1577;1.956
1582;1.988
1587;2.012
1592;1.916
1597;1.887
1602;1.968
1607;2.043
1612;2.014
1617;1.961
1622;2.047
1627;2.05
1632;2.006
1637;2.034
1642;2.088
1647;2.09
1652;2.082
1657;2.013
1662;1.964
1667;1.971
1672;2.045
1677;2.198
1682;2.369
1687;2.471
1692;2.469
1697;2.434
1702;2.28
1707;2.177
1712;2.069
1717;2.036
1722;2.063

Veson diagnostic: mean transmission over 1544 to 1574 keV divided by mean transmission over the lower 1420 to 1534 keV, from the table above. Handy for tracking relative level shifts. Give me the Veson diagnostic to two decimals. 1.13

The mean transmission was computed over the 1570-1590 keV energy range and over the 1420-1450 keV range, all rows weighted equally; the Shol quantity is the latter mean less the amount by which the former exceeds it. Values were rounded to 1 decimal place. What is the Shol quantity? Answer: 2.4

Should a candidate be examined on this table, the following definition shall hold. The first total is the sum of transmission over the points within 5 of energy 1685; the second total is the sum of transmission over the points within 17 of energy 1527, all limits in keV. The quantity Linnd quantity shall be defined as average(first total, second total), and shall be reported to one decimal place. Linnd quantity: 9.5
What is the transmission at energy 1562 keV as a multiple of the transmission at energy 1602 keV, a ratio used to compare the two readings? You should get 1.01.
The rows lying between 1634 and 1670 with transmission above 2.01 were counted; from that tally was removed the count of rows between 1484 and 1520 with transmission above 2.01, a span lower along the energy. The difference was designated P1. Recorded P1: 2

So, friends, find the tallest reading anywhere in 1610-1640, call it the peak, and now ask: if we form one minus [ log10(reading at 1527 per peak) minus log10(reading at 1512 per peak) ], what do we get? 1.01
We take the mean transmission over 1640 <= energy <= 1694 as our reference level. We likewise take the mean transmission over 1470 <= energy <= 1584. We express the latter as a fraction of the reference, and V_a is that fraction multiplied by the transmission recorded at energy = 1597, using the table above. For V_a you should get 1.55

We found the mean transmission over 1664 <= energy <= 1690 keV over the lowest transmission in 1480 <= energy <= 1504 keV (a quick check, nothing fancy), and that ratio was 2.7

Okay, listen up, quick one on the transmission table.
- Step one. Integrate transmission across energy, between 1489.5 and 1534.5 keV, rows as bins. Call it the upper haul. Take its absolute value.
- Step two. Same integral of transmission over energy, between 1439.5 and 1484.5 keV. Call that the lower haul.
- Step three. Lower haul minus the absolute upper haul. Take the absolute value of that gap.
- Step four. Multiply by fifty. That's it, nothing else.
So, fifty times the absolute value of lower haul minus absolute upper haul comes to 731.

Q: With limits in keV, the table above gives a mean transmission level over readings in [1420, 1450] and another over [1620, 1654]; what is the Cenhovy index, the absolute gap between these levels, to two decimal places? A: 0.11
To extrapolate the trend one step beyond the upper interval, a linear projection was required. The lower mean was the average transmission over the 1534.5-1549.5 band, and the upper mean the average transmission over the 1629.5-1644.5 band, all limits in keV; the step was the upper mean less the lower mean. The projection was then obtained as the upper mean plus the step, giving 2.1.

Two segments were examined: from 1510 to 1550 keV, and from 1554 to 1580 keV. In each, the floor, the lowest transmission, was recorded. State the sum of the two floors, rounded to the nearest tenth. 3.9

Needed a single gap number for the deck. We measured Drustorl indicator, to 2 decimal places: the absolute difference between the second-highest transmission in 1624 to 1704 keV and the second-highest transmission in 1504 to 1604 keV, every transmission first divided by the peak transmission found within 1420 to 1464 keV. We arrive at 0.18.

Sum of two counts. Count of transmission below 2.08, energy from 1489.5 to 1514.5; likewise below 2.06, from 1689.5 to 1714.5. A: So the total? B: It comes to 4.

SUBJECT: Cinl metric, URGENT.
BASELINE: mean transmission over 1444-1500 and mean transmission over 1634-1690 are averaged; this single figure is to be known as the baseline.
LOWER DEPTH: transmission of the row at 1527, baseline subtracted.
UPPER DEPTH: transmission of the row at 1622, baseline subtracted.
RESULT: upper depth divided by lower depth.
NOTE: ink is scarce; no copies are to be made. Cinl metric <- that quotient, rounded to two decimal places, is 1.07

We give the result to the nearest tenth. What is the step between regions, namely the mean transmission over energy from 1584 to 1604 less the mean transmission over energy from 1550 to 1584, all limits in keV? 0.0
